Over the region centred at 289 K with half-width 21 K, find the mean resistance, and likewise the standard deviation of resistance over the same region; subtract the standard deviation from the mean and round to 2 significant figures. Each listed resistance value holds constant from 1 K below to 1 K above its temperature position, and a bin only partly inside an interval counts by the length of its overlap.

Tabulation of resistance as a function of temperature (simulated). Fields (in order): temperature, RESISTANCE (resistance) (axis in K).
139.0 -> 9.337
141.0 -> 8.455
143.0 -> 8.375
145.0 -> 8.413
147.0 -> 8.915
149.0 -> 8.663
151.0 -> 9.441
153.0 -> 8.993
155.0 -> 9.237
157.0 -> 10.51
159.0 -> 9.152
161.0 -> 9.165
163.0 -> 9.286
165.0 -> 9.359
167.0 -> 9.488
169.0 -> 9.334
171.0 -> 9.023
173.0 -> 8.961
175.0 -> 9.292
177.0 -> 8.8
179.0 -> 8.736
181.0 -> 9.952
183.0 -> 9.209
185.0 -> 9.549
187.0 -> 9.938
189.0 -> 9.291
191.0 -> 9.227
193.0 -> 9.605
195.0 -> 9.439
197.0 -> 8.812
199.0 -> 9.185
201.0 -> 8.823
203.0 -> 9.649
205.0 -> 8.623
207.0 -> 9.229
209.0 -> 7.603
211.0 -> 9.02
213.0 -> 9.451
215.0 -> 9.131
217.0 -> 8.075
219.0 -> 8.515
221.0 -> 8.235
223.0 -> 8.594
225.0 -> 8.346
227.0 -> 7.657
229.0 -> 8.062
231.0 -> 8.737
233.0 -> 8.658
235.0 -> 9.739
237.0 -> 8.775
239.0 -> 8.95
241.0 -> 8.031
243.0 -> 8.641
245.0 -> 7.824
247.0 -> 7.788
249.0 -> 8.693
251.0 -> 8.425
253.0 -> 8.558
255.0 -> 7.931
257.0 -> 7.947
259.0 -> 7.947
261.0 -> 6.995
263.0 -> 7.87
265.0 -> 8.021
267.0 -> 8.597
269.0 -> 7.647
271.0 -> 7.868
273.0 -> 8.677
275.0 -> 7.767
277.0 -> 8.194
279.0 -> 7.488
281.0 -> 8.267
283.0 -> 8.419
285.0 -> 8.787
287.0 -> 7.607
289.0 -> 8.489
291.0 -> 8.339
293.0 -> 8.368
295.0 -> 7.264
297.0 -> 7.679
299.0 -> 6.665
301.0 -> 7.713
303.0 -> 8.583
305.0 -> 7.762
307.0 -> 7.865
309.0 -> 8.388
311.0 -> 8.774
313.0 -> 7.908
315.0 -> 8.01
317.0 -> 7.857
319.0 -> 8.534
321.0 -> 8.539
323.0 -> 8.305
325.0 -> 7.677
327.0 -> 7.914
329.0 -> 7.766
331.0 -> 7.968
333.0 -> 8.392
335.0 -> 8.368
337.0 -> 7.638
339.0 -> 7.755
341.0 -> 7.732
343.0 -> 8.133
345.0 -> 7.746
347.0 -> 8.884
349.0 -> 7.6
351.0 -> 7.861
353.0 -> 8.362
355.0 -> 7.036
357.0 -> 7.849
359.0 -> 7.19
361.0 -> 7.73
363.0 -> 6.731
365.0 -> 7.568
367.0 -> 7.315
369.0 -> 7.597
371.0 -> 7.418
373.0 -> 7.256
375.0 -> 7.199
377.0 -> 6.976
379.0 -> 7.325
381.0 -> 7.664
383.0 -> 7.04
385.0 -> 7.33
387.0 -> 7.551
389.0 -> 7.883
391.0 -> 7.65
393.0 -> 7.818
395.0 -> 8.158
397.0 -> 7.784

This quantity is 7.5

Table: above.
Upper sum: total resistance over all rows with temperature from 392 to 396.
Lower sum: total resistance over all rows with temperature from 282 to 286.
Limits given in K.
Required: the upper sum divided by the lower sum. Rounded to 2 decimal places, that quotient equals 0.93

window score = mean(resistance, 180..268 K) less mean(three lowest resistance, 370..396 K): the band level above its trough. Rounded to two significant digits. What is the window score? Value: 1.6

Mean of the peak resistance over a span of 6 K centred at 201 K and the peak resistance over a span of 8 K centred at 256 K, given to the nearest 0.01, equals 9.10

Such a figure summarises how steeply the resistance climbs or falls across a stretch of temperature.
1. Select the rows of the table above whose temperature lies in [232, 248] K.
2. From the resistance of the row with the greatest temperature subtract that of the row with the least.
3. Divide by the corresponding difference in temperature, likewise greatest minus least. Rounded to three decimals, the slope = -0.062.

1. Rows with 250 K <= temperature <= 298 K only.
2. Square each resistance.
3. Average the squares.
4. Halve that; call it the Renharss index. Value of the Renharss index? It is 32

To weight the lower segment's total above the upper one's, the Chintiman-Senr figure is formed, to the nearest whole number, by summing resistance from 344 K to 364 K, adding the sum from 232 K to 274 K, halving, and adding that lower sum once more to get 299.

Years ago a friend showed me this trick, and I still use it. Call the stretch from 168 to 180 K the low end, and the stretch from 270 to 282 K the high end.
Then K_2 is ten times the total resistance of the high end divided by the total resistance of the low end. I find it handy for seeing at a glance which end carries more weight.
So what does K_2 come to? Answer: 8.9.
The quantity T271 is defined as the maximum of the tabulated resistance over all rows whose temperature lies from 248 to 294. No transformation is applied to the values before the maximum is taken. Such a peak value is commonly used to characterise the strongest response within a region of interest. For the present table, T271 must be 8.787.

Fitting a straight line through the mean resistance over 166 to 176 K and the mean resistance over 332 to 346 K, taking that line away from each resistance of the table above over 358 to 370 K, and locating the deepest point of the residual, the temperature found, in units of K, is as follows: 363.0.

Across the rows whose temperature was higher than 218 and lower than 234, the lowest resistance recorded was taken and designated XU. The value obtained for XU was 7.657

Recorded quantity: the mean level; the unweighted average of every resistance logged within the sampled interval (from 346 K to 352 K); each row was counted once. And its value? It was 8.1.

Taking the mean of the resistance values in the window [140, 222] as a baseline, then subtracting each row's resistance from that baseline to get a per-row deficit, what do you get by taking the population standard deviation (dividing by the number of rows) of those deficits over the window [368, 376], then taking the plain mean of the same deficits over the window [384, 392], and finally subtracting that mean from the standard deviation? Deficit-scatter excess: -1.32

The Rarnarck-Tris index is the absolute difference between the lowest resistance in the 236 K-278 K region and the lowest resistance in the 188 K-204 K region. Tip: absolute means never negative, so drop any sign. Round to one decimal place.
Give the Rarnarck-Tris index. 1.8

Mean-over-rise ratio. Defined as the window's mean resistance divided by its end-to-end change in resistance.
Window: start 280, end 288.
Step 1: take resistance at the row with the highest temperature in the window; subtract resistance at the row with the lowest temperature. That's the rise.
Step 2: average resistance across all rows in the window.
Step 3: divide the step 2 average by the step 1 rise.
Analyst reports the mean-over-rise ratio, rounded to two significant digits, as -13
